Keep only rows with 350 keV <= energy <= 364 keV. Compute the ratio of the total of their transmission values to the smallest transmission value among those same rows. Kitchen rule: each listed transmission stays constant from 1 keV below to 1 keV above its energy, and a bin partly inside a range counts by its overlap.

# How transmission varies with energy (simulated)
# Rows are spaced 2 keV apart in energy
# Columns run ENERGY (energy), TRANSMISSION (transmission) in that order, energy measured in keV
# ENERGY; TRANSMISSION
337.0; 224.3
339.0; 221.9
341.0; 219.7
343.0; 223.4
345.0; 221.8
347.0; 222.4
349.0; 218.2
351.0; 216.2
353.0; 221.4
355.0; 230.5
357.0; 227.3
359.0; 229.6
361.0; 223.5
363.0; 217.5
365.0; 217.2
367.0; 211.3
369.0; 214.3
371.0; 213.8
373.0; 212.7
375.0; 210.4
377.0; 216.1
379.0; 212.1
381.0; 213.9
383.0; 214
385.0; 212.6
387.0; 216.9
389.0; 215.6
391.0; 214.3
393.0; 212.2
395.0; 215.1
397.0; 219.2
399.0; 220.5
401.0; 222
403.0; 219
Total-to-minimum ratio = 7.2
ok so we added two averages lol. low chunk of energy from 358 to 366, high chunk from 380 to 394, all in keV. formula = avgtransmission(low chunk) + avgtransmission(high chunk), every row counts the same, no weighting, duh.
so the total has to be 436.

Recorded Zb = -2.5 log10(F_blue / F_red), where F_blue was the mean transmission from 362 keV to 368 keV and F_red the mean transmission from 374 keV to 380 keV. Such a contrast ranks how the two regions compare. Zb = -0.013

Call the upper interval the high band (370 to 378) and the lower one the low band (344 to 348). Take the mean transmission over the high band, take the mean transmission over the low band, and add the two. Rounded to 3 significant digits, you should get 435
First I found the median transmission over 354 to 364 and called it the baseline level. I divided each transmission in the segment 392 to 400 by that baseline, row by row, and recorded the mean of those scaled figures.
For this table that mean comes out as 0.954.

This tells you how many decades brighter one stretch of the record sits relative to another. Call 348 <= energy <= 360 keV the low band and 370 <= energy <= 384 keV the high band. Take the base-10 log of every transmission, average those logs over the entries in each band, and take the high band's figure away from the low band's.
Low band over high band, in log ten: 0.0209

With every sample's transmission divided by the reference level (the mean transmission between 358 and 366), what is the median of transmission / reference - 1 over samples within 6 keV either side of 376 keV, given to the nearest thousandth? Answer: -0.039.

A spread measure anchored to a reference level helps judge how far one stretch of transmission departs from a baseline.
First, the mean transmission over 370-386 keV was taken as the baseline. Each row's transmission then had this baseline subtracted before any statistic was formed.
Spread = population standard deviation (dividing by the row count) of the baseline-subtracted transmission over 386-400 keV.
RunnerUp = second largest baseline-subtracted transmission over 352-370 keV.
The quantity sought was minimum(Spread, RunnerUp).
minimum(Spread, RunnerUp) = 2.6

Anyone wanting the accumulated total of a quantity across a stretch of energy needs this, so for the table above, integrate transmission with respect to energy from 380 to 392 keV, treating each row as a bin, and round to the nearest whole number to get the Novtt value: 2575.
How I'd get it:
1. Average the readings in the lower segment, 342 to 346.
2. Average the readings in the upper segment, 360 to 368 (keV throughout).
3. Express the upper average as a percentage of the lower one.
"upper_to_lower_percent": 98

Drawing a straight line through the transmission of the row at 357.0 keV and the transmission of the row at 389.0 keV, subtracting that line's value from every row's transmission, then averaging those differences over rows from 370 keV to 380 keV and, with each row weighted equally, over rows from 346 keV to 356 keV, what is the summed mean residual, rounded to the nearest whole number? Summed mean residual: -15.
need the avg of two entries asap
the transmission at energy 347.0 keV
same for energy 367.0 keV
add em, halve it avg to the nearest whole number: 217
